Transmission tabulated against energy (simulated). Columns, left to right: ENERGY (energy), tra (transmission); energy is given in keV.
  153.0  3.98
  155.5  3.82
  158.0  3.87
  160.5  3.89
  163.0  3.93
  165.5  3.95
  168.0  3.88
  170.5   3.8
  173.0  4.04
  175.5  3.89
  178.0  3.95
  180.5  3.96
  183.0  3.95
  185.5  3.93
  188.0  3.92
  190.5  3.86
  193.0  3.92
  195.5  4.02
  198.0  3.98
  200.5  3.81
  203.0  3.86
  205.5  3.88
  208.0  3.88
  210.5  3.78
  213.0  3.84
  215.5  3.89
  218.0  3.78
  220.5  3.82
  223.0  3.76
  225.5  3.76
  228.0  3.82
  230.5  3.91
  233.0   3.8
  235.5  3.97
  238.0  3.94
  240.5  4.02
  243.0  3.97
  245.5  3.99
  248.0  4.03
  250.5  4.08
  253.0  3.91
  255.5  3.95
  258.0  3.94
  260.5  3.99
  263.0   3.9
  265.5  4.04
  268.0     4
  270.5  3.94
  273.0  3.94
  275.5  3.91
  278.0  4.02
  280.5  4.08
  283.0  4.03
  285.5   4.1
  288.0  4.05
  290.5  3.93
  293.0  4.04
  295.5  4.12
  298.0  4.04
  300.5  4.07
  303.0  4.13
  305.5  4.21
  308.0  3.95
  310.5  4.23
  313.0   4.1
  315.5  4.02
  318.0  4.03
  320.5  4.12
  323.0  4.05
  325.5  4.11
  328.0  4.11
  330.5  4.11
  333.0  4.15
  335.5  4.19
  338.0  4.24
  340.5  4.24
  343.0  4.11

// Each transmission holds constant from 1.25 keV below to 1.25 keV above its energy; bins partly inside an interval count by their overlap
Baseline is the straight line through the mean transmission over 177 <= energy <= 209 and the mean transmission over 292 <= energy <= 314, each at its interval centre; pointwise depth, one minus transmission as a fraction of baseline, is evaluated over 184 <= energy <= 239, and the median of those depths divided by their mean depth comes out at 0.85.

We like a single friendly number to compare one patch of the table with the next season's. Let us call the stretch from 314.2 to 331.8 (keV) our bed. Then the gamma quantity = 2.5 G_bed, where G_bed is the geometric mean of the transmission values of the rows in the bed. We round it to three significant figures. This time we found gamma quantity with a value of 10.2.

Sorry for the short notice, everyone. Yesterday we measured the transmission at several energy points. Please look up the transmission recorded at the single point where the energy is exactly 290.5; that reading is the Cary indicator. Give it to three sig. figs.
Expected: 3.93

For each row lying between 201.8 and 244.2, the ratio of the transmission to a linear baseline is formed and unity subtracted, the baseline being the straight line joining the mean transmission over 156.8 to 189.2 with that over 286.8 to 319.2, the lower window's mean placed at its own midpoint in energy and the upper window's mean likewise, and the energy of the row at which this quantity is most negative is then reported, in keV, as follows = 225.5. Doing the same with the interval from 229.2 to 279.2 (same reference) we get 233.0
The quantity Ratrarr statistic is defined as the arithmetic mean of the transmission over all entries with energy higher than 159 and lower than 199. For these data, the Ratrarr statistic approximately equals 3.93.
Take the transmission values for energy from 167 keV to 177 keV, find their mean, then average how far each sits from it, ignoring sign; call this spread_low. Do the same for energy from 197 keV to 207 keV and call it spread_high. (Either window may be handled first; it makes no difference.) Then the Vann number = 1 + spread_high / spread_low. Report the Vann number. 1.71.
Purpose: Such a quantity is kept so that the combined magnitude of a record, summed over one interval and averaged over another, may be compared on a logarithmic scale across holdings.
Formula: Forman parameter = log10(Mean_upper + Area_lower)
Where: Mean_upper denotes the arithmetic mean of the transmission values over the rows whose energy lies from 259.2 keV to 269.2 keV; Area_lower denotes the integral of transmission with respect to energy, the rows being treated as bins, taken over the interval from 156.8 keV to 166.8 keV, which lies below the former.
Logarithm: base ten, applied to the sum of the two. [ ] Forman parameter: 1.63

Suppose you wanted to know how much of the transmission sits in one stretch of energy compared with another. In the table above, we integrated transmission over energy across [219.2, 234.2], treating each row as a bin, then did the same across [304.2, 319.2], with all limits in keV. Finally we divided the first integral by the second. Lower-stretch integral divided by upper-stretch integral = 0.932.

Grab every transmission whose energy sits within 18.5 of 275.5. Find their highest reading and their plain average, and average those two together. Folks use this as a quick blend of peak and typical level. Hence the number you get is 4.05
